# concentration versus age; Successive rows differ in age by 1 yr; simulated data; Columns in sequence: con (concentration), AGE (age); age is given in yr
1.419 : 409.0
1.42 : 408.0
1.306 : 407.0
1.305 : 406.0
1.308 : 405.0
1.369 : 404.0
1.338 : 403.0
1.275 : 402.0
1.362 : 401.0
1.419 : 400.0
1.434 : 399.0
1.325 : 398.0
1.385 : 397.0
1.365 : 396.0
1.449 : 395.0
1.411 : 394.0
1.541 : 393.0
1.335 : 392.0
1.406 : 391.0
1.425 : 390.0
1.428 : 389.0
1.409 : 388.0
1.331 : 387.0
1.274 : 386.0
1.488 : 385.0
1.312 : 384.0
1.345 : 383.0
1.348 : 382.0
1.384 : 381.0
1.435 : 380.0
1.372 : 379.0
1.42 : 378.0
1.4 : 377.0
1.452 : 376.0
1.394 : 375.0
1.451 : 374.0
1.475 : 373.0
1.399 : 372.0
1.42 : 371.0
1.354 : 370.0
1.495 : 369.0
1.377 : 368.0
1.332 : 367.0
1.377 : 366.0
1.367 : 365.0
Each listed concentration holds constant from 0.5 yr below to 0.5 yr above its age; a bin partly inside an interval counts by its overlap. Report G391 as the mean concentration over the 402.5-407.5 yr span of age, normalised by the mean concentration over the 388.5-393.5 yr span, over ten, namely 0.093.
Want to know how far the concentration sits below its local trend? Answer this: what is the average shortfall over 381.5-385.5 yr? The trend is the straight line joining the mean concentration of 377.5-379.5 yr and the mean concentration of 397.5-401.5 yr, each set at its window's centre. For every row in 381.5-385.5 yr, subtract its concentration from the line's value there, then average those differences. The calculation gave 0.02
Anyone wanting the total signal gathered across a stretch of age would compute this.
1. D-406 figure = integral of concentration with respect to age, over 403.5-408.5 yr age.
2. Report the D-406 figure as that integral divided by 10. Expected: 0.7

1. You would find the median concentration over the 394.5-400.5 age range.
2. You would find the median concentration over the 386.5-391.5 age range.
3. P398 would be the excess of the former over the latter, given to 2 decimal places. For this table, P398 -0.01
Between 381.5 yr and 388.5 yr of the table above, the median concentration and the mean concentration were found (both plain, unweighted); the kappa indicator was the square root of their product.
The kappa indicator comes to 1.35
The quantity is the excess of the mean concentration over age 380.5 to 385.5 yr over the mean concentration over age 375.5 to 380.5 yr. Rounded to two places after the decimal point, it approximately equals -0.04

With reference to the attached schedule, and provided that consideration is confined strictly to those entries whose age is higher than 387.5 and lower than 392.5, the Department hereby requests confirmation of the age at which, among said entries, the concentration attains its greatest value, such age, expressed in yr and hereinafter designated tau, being 389.0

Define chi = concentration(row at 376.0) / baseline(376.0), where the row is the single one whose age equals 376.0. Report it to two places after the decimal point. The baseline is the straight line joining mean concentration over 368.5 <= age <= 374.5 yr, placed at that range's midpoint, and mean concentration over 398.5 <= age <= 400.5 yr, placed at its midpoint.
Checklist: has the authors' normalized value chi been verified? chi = 1.01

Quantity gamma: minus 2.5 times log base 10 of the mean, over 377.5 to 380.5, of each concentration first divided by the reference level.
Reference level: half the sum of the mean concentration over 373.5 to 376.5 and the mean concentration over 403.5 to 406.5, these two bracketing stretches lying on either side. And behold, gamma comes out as -0.023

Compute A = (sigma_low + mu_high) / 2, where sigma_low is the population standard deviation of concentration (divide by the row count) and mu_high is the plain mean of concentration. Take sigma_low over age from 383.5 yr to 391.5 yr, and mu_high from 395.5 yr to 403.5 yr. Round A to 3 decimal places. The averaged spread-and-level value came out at 0.715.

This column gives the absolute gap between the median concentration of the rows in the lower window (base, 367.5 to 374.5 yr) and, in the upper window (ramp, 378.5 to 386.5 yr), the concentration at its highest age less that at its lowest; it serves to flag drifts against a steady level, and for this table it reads 1.52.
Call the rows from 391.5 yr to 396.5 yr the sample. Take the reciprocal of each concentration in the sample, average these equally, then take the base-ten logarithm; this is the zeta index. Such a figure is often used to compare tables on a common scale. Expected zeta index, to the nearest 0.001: -0.151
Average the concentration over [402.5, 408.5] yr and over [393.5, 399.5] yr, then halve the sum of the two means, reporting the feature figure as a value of 1.37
